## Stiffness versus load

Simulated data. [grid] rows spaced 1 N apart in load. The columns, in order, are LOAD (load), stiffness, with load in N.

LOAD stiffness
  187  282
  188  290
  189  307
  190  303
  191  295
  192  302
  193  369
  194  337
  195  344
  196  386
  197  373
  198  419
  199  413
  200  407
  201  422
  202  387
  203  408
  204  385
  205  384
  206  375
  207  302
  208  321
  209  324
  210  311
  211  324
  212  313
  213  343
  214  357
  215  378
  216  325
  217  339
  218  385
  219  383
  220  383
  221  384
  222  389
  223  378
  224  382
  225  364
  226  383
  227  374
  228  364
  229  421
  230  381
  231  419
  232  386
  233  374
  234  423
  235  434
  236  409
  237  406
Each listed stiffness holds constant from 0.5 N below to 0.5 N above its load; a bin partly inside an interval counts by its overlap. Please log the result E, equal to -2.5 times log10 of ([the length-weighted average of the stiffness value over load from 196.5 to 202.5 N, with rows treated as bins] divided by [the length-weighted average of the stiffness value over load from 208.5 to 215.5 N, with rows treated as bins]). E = -0.20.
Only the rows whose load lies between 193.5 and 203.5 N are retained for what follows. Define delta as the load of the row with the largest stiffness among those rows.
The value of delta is 201 N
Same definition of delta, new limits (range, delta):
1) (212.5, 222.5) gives 222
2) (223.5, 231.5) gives 229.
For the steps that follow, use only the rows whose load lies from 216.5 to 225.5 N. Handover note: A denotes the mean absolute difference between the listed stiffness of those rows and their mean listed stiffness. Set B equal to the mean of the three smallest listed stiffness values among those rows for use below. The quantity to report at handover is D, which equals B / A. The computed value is 33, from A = 11.0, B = 360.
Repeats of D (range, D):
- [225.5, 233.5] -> 23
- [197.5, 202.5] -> 40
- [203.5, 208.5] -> 10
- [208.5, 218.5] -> 15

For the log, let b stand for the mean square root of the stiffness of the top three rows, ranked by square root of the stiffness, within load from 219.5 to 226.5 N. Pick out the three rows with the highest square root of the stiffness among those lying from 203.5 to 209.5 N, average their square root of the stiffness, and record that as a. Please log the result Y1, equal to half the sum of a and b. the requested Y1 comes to 19.6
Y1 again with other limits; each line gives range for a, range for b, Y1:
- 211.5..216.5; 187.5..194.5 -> 18.7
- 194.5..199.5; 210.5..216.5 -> 19.5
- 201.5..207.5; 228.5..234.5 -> 20.2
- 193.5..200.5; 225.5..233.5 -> 20.3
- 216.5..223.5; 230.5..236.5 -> 20.1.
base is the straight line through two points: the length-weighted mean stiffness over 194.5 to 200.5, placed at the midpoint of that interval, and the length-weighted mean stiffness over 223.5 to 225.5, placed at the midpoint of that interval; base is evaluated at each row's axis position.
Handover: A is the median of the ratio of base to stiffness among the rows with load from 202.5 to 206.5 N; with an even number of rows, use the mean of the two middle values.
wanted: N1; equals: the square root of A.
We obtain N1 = 1.00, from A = 1.00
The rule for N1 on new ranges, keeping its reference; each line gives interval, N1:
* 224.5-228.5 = 1.00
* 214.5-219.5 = 1.00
